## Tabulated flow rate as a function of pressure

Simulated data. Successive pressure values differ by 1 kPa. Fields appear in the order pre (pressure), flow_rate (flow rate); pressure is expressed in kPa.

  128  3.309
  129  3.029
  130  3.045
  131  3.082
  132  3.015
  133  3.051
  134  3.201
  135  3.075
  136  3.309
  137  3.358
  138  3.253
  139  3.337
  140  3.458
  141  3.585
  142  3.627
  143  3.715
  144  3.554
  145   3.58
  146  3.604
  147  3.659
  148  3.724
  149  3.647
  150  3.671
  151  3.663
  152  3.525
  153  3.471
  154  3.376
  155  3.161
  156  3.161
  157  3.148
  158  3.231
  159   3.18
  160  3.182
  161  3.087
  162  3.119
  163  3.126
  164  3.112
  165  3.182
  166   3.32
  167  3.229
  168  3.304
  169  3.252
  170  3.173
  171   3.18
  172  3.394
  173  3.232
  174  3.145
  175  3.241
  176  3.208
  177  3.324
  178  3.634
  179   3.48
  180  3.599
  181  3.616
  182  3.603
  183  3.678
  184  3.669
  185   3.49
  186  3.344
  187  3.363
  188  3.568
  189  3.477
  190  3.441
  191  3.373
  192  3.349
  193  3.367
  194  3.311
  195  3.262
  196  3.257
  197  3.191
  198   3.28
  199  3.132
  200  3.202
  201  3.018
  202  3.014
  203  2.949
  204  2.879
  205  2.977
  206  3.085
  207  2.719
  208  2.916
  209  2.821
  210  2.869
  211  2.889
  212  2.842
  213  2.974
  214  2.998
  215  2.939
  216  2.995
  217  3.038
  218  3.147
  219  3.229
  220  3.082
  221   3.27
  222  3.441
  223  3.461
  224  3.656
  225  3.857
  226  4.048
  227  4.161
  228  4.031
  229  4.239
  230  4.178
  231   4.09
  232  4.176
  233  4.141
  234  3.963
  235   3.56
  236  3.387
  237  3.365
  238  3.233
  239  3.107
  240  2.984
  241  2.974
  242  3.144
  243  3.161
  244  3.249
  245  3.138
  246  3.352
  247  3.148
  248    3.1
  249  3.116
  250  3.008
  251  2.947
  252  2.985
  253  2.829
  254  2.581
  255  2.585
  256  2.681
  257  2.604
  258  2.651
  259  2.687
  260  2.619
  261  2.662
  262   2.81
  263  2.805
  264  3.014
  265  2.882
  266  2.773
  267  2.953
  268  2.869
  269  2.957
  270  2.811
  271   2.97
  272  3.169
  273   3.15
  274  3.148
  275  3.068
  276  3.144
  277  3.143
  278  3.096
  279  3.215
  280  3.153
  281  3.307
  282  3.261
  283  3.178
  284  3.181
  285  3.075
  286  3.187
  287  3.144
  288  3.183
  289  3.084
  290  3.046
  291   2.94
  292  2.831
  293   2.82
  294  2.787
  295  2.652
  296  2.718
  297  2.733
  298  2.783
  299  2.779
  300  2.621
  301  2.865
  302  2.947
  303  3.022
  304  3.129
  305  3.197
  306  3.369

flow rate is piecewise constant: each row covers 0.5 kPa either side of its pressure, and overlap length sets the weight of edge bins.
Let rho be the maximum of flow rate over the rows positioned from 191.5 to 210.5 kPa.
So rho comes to 3.367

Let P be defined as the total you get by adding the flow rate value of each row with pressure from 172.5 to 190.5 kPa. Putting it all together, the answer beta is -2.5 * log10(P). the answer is -4.48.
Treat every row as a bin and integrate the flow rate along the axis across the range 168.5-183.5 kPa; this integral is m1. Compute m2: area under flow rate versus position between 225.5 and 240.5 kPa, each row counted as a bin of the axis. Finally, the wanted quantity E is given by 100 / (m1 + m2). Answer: 0.93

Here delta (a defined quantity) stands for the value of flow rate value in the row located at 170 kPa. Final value 3.173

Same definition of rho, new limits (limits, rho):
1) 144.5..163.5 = 3.724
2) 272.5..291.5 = 3.307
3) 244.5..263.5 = 3.352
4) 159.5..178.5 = 3.634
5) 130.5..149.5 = 3.724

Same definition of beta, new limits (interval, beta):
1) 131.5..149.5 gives -4.48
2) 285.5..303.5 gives -4.29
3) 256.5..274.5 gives -4.28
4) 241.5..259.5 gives -4.31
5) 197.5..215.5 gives -4.32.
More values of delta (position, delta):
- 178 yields 3.634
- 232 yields 4.176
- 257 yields 2.604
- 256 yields 2.681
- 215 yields 2.939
